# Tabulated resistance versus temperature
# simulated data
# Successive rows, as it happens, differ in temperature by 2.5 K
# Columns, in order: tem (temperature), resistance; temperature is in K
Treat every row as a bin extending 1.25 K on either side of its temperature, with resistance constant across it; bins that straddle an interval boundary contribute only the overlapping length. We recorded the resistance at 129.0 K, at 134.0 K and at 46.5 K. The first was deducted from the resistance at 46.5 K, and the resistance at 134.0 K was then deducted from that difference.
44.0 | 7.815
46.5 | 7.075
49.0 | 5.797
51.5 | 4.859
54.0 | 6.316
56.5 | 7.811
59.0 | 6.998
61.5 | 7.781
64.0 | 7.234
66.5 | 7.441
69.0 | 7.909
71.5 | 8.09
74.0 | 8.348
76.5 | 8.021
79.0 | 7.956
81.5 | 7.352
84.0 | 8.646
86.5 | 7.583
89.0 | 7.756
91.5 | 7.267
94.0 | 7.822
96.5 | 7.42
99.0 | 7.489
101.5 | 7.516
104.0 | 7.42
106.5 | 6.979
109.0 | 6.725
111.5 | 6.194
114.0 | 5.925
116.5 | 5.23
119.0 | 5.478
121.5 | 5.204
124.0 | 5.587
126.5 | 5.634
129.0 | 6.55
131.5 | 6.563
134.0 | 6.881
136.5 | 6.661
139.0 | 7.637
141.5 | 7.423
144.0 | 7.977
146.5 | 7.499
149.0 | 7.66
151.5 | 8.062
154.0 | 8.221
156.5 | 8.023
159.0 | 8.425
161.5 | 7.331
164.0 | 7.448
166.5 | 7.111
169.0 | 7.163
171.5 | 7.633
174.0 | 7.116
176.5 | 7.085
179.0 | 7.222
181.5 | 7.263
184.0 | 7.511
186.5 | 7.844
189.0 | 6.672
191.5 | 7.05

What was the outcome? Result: -6.4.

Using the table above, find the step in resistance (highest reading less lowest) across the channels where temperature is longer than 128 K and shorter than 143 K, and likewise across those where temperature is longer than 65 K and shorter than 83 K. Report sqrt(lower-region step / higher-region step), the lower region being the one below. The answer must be 0.96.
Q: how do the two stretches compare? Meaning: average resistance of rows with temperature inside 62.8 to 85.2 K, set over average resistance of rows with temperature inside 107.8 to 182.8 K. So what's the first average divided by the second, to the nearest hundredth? 1.13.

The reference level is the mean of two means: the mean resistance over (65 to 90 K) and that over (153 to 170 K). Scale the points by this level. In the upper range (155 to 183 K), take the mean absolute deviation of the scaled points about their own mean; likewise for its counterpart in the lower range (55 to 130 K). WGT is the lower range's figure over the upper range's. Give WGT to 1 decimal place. 2.4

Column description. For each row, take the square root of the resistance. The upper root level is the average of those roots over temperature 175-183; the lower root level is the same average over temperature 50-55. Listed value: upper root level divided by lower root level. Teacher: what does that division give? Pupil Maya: 1.14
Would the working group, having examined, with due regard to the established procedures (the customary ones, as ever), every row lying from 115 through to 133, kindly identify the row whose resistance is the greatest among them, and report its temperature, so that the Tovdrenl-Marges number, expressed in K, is 131.5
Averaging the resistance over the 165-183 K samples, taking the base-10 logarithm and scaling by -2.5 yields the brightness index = -2.15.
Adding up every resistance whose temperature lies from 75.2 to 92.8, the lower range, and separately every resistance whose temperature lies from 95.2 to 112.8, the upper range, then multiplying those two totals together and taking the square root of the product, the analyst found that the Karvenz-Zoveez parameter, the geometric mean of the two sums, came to 52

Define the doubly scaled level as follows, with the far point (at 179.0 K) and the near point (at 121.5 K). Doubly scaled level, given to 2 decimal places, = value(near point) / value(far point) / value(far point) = 0.10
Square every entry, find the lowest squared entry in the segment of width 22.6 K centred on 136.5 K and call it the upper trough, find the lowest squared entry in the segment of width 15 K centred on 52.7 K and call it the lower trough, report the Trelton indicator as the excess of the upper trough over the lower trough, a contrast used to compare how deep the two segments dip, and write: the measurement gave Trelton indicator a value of 8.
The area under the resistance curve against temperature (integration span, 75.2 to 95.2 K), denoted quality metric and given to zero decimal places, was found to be 156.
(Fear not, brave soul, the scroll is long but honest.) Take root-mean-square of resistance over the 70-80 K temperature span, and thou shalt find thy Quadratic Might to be 8.1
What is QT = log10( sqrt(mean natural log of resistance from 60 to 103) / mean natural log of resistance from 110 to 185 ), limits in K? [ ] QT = -0.131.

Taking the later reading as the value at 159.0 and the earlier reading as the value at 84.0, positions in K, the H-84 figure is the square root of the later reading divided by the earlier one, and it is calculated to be 0.99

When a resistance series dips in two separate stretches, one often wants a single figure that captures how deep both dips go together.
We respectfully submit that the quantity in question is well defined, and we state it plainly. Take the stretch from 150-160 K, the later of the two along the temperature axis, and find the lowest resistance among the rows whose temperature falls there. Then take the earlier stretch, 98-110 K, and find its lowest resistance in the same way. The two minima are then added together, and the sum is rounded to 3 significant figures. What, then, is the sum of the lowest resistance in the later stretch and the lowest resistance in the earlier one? 14.7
